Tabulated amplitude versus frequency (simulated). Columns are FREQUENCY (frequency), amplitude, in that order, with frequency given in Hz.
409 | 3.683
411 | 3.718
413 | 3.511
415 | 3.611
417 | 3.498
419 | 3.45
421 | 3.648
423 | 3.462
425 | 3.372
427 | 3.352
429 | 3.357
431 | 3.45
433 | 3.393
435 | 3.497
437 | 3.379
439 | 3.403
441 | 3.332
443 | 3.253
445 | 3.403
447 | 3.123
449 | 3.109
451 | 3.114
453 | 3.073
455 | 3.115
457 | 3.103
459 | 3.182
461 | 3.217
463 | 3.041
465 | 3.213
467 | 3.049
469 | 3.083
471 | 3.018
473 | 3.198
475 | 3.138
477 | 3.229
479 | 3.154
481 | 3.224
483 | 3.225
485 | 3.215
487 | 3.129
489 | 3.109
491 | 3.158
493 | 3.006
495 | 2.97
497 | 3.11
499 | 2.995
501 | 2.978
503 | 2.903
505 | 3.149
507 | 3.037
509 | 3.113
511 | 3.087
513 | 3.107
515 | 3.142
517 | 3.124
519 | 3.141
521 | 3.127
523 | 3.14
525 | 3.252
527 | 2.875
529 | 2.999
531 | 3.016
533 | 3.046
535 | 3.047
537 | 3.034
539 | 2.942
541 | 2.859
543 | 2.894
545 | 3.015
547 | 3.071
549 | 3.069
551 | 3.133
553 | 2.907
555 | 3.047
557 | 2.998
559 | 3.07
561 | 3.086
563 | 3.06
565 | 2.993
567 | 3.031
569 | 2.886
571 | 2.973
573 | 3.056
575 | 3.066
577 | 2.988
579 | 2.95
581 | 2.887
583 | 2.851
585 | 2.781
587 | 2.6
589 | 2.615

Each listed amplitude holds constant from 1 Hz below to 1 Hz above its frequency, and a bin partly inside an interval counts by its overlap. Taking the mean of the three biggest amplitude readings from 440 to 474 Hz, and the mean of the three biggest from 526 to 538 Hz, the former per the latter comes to 1.09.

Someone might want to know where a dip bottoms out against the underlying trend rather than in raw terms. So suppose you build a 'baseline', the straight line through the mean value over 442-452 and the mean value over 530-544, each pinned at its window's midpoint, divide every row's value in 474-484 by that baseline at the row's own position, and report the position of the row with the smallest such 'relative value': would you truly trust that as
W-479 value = 475 Hz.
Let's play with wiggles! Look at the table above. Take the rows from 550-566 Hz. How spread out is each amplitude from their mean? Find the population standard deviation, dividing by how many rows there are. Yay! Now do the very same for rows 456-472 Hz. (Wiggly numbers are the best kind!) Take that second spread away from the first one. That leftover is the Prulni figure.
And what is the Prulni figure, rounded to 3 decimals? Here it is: -0.010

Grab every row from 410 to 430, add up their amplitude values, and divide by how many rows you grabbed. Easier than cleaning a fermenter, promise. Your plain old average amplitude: 3.50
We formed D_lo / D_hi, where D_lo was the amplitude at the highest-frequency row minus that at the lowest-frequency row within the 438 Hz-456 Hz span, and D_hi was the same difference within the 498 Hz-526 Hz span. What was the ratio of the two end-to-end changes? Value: -1.1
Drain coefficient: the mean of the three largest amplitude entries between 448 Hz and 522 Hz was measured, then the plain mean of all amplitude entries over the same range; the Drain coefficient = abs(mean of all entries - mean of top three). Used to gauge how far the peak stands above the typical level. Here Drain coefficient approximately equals 0.116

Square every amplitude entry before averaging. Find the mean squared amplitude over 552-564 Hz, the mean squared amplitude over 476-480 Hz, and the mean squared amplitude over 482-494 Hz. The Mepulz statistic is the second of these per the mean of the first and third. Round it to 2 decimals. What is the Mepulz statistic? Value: 1.07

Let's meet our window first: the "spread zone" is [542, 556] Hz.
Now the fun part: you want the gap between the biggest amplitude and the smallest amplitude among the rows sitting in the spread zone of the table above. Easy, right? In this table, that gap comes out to 0.24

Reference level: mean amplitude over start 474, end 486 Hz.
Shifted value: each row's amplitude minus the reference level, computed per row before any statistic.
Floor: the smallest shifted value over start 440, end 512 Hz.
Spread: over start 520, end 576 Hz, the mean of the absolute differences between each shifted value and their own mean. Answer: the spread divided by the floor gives -0.23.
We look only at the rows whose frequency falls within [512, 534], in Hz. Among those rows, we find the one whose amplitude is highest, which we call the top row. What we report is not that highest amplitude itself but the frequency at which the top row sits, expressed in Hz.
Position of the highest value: 525 Hz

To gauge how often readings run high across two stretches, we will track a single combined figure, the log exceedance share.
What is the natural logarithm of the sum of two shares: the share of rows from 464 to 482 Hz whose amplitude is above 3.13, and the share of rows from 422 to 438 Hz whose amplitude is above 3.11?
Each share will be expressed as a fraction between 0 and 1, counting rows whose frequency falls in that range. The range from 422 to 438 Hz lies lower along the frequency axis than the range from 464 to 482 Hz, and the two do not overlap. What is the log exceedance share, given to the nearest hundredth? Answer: 0.51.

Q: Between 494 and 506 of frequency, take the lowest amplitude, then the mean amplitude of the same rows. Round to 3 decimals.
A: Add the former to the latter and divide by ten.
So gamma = 0.592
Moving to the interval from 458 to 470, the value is 0.617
